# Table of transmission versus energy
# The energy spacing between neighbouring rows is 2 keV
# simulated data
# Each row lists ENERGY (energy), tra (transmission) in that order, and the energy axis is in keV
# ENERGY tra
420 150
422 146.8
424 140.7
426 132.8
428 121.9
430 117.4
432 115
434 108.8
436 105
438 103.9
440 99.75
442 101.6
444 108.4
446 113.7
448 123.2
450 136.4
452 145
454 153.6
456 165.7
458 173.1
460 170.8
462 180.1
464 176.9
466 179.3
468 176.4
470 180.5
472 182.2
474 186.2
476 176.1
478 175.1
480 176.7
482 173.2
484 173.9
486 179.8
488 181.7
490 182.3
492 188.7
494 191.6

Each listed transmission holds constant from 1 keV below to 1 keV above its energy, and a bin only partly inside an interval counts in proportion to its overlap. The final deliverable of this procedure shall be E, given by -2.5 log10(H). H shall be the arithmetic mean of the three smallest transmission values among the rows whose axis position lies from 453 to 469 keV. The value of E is -5.53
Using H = 163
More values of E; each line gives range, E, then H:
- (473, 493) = -5.60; 174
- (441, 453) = -5.08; 108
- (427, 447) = -5.02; 102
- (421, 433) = -5.18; 118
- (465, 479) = -5.61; 176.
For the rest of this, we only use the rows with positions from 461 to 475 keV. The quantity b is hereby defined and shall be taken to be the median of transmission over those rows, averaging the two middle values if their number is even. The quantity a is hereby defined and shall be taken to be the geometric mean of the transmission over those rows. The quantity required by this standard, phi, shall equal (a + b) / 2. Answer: 180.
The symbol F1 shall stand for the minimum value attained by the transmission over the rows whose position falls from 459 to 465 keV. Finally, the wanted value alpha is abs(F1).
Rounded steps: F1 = 170.8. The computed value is 171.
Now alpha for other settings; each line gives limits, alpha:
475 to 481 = 175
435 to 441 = 100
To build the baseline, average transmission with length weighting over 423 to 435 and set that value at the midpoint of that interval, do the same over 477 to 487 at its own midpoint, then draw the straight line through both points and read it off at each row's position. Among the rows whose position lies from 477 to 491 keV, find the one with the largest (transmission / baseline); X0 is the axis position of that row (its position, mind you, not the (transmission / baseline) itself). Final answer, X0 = 478 keV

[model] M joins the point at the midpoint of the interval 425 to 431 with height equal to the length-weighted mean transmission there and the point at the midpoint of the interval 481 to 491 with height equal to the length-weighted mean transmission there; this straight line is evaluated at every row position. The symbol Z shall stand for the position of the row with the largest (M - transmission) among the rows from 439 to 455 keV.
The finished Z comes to 442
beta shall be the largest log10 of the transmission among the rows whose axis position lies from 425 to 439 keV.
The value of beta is 2.123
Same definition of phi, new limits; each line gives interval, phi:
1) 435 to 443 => 103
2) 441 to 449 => 111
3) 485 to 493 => 183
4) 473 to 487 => 177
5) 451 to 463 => 166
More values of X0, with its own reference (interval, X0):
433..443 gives 434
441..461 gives 458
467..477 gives 474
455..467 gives 462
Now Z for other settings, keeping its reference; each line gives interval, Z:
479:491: 484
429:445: 442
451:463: 452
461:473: 468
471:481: 480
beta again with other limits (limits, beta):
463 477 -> 2.270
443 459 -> 2.238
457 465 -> 2.256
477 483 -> 2.247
